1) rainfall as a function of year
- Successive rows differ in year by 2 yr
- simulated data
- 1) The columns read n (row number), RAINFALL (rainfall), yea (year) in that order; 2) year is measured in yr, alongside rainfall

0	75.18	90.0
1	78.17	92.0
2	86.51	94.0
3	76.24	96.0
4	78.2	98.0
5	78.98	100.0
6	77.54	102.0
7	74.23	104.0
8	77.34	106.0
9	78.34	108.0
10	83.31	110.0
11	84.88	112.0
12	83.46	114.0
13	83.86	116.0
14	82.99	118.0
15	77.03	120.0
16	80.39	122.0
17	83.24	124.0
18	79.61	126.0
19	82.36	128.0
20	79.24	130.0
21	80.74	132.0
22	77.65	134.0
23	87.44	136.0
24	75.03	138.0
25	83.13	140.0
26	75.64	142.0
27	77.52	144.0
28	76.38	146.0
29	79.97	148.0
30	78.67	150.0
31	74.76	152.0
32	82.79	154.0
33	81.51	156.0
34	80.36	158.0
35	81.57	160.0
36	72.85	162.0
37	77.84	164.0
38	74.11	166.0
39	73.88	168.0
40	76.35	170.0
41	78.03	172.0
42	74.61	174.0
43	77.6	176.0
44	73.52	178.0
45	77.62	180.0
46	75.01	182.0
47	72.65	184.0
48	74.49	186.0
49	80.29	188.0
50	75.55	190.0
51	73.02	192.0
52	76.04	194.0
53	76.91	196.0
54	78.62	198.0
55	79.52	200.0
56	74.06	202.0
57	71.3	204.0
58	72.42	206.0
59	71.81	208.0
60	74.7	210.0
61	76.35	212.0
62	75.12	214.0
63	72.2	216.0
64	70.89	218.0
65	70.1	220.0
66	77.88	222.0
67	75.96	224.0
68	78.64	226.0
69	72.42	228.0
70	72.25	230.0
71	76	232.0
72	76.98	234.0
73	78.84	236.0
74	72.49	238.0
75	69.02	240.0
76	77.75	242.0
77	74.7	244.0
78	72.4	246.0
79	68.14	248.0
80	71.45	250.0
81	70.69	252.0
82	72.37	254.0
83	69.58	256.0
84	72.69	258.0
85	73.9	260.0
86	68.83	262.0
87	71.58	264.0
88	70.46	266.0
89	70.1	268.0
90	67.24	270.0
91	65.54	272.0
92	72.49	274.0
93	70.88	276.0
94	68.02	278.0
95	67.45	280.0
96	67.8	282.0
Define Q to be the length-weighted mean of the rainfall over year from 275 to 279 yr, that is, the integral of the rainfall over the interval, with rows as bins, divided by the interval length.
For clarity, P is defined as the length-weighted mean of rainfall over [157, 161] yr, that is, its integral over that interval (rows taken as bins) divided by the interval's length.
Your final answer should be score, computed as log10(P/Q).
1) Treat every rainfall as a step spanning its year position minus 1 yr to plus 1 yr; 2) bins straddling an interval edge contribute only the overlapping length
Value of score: 0.067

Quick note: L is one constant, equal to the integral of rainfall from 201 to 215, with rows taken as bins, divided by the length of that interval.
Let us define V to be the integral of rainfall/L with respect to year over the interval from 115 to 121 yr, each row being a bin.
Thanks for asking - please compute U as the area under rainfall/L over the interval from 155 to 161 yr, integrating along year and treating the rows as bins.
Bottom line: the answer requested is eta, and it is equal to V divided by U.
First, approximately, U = 7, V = 7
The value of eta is 1.00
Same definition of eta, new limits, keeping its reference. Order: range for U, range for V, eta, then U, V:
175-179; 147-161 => 3.70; 4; 15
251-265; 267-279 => 0.83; 14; 11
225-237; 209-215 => 0.50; 12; 6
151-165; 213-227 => 0.94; 15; 14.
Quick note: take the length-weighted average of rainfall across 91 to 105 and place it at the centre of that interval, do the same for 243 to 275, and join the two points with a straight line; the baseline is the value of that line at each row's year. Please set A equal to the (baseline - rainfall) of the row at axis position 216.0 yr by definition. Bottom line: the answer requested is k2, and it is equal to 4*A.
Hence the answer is 3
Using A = 1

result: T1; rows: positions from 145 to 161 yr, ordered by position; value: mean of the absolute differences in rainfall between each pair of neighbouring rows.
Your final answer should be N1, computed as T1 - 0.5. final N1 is 2.4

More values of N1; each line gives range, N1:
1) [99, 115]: 1.9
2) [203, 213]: 1.1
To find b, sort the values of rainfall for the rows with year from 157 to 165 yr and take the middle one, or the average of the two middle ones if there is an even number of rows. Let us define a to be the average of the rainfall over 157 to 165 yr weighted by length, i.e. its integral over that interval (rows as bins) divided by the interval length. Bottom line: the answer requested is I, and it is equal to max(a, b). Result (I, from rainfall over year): 79.1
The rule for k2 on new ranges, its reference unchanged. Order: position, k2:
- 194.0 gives -9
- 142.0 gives 3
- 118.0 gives -22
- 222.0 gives -21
